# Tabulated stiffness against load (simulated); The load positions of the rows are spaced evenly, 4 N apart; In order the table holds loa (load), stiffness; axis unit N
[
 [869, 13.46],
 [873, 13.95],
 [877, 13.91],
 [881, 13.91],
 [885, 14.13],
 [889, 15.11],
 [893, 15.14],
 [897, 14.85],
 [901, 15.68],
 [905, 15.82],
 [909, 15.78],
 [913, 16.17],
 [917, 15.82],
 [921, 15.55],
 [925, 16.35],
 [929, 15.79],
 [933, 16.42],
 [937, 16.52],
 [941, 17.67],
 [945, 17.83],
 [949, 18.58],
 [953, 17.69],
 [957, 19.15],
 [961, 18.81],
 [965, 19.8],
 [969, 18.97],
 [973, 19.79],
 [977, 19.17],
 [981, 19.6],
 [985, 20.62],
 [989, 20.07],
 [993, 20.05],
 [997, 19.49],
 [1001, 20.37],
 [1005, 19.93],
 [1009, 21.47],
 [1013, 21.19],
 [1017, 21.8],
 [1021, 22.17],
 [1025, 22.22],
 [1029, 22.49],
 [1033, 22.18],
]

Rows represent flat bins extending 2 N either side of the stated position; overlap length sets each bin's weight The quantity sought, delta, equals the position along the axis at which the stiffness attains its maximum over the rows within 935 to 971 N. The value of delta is 965 N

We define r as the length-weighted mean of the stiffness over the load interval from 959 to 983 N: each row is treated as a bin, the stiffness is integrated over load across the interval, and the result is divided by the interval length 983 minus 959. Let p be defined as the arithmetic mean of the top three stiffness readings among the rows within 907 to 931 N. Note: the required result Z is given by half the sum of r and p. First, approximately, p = 16.1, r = 19.4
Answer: 17.7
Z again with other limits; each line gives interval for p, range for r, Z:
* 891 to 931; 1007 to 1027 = 18.9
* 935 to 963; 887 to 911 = 17.1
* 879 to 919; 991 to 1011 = 18.1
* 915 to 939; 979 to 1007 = 18.2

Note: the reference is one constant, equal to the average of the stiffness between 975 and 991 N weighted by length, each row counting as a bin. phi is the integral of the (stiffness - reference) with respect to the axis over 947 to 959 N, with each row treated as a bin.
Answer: -17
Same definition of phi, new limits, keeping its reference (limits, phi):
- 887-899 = -58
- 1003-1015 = 12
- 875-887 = -71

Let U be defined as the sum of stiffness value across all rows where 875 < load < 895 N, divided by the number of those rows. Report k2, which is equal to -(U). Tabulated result -14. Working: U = 14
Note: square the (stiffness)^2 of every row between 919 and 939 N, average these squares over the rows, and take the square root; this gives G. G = 260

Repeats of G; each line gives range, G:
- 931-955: 306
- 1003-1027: 462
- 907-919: 254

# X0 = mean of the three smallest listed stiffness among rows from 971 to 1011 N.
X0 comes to 19.4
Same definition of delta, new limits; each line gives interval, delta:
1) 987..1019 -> 1017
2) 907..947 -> 945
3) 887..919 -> 913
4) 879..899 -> 893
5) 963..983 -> 965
